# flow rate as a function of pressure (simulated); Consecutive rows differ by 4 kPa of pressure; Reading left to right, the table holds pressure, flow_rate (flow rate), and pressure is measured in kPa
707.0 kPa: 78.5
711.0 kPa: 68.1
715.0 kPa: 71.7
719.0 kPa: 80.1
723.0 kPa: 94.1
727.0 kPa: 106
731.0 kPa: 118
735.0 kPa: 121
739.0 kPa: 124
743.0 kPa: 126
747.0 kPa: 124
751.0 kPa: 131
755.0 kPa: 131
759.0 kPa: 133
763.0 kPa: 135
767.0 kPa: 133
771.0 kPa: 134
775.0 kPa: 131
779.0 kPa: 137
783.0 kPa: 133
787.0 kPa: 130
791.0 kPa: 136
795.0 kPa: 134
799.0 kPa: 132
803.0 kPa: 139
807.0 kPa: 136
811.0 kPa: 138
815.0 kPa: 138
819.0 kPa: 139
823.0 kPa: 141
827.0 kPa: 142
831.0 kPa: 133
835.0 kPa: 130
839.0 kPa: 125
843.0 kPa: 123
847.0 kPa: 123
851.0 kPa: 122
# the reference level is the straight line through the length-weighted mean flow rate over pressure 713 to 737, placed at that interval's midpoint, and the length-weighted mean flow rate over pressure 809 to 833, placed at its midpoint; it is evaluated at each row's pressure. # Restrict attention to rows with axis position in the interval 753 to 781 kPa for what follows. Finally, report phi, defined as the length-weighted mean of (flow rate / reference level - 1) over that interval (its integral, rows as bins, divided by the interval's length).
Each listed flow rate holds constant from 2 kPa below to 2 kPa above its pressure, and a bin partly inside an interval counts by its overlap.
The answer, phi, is 0.151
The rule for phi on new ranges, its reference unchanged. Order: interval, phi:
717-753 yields 0.104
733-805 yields 0.128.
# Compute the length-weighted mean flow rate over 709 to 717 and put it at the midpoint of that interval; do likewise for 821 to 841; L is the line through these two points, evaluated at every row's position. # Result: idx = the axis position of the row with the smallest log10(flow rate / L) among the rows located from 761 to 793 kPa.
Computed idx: 787.0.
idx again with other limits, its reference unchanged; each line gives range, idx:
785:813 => 811.0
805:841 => 839.0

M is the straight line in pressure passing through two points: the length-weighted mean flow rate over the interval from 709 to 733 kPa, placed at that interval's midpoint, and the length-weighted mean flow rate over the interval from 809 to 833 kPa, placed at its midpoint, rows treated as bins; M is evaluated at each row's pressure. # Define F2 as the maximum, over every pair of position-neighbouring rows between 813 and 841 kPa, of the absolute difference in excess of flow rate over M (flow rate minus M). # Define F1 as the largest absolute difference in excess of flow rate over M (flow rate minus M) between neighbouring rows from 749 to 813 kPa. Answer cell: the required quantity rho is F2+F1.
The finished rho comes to 16.9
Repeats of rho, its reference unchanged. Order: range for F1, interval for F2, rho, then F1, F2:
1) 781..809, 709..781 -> 17.1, 5.0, 12.0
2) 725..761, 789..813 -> 15.1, 10.0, 5.0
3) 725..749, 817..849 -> 21.0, 10.0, 11.0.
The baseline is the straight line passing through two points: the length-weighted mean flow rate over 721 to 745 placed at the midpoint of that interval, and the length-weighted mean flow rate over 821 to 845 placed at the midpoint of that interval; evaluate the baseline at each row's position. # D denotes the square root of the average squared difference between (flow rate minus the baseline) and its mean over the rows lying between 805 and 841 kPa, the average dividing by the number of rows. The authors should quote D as 6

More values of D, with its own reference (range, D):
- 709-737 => 19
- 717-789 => 12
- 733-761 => 3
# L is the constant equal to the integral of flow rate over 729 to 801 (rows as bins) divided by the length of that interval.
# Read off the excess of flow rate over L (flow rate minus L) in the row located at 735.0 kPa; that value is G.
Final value -9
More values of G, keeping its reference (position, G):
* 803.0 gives 9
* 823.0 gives 11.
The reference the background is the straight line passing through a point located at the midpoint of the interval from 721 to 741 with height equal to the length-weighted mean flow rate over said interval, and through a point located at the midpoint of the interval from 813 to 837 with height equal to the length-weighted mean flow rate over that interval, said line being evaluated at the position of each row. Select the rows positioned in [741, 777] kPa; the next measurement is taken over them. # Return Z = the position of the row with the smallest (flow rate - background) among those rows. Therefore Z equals 775.0 kPa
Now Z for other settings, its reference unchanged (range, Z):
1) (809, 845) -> 843.0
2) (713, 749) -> 715.0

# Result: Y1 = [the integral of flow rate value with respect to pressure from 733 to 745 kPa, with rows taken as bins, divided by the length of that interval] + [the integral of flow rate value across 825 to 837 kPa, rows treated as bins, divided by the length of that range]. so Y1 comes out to 259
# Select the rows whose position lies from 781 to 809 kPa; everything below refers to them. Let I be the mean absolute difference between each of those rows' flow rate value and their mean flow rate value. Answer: 2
